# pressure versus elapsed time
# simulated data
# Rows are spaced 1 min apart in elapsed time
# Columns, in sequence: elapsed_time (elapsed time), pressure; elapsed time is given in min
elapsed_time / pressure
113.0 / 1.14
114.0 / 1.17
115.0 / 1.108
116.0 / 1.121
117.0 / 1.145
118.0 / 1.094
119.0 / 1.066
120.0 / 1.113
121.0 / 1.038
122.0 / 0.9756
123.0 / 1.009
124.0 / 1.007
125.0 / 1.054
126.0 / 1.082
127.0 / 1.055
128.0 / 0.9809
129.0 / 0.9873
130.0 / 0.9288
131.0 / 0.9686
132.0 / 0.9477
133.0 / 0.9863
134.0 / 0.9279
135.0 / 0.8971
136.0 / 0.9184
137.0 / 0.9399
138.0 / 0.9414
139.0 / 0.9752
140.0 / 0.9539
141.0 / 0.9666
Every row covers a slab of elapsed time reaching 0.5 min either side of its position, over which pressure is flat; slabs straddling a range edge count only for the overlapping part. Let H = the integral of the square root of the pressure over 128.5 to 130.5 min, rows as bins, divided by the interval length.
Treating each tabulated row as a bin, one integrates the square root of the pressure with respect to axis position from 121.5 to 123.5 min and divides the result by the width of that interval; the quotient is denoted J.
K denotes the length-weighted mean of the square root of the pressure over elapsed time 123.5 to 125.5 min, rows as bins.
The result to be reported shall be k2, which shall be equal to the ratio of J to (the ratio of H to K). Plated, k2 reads 1.03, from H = 0.98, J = 1.00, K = 1.02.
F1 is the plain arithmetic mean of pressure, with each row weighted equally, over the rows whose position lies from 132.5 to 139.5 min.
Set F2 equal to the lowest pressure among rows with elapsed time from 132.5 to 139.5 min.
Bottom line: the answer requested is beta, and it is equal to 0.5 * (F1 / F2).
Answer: 0.524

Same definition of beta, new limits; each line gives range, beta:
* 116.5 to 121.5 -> 0.526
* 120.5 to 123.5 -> 0.516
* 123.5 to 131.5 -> 0.543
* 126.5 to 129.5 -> 0.514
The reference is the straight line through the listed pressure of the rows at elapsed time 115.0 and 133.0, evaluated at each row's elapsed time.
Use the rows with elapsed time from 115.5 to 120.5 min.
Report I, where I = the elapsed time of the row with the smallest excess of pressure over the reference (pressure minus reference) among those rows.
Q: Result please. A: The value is 119.0 min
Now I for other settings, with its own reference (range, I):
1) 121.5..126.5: 122.0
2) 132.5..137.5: 135.0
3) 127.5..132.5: 130.0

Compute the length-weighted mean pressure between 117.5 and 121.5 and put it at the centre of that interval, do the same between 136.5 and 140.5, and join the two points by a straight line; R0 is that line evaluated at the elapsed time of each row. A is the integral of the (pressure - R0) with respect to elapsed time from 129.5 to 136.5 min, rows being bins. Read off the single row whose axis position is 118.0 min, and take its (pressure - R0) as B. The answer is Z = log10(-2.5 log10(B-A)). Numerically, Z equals 0.05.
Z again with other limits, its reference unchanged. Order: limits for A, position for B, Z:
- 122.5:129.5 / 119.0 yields 0.50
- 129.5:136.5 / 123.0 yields 0.11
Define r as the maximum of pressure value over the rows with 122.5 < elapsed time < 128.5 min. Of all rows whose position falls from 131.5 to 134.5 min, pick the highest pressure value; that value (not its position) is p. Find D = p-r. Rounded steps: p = 0.9863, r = 1.082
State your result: -0.10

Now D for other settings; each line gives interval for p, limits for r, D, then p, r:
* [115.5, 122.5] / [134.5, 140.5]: 0.17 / 1.145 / 0.9752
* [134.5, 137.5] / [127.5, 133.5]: -0.05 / 0.9399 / 0.9873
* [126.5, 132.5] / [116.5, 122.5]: -0.09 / 1.055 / 1.145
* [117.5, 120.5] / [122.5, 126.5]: 0.03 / 1.113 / 1.082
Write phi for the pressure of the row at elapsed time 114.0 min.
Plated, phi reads 1.17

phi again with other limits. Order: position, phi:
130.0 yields 0.9288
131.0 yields 0.9686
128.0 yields 0.9809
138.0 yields 0.9414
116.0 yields 1.121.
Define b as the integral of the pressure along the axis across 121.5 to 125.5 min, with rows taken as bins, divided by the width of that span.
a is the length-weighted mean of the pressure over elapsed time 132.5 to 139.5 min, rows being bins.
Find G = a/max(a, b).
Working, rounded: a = 0.94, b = 1.01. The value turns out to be 0.93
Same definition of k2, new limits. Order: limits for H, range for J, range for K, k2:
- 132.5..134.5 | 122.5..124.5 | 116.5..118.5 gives 1.09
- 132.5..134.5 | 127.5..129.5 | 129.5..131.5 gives 0.99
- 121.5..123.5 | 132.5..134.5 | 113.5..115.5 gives 1.05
